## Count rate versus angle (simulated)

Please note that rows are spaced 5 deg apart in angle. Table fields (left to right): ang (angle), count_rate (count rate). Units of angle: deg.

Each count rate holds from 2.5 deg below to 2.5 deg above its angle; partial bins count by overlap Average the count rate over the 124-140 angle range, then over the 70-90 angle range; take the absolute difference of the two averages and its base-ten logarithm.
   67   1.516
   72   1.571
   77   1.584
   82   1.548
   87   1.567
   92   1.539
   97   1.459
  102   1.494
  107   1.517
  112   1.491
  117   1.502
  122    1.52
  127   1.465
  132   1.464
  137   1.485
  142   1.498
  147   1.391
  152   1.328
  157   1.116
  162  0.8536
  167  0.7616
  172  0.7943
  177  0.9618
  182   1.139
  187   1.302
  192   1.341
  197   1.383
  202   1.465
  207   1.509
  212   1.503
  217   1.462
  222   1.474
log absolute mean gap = -1.0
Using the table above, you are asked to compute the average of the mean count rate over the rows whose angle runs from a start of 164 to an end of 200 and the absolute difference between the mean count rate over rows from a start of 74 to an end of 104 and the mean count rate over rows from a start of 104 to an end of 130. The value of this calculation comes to 0.57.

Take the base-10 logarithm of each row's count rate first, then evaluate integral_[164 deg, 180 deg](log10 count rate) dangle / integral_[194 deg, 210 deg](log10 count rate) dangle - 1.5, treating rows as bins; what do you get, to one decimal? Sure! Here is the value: -2.0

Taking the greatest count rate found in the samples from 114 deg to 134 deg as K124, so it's 1.52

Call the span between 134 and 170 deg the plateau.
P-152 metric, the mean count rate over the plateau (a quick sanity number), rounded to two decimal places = 1.20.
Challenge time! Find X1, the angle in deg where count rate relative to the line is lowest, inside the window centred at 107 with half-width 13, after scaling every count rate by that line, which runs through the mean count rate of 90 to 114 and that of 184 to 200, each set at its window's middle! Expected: 97 deg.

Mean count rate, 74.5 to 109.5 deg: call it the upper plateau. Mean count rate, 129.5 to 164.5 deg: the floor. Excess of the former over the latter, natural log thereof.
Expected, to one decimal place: -1.5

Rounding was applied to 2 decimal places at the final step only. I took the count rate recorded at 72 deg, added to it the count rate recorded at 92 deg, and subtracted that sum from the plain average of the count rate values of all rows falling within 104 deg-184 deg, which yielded -1.84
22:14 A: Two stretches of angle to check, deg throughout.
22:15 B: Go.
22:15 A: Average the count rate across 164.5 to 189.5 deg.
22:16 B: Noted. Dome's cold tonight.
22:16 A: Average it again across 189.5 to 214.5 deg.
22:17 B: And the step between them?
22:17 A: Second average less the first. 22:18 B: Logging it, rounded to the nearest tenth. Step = 0.4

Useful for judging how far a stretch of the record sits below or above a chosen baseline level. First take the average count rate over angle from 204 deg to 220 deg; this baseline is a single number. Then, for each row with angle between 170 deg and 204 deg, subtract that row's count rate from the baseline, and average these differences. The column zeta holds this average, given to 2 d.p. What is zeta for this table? 0.29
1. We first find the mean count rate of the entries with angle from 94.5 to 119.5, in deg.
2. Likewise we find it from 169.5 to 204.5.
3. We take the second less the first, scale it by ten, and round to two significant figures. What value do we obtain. -2.9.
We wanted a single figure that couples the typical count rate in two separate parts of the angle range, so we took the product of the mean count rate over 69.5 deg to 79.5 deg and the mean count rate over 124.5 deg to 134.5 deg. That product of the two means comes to 2.31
